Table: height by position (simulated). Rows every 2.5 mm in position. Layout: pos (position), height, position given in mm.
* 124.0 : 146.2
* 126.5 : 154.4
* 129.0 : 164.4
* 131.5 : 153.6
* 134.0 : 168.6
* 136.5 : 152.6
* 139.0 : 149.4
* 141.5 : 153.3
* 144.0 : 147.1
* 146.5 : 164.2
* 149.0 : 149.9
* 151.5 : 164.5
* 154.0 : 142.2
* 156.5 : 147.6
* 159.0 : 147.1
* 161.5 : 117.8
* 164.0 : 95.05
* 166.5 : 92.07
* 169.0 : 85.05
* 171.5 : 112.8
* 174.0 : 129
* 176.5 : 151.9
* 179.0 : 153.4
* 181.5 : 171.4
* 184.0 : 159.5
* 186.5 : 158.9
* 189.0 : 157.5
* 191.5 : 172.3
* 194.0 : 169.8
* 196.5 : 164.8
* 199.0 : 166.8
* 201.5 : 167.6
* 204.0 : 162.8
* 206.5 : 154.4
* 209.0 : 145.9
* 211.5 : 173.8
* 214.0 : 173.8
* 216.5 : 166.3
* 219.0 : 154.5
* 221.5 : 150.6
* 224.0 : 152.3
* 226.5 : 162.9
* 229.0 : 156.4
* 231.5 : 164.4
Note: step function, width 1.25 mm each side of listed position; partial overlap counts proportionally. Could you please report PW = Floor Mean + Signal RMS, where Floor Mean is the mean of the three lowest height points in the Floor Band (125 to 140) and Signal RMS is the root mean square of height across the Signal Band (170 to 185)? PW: 300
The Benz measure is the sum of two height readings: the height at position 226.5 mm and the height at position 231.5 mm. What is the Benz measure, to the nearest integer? 327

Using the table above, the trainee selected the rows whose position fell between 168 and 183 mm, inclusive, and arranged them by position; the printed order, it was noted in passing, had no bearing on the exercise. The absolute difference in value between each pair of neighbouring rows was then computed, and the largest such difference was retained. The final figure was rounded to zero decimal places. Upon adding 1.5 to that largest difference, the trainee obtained 29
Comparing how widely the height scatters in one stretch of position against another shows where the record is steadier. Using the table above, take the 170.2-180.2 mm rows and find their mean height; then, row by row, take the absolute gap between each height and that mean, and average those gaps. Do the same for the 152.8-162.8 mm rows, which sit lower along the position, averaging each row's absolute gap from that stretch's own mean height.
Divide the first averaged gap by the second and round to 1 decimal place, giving 1.5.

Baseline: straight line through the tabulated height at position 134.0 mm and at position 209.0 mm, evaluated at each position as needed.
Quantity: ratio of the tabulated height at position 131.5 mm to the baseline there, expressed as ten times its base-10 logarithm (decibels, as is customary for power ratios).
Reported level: -0.4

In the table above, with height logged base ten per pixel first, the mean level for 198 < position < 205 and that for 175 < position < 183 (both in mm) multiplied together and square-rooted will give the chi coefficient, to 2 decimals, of 2.21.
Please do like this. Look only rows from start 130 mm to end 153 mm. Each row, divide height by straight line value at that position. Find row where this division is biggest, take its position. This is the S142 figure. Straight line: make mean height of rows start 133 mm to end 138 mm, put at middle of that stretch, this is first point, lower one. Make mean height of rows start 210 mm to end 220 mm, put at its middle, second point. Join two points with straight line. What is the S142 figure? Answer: 134.0 mm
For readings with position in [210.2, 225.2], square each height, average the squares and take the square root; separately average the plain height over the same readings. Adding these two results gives 324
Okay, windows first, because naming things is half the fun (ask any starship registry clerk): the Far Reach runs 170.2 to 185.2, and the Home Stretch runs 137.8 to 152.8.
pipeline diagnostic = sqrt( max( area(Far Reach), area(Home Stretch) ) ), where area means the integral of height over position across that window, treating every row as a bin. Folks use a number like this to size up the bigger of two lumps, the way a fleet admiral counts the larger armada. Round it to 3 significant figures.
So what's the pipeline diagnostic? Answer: 48.2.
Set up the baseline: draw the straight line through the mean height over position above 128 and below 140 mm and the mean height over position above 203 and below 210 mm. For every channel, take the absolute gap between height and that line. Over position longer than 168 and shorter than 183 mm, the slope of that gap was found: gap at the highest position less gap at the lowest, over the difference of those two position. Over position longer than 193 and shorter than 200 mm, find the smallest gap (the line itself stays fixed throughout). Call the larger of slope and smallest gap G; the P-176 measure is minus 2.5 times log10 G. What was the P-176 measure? -2.5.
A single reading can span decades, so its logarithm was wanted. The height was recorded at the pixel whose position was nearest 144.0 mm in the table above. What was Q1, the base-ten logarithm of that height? 2.168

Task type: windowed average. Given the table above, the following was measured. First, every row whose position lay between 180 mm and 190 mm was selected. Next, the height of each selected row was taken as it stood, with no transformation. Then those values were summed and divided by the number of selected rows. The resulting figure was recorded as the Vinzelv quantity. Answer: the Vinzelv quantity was 162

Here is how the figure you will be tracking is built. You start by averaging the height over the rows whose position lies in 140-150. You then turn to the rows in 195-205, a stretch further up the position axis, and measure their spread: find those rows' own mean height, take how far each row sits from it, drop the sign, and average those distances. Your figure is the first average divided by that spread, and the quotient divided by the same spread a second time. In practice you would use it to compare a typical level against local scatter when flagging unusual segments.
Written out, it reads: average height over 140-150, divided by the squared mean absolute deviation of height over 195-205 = 53.2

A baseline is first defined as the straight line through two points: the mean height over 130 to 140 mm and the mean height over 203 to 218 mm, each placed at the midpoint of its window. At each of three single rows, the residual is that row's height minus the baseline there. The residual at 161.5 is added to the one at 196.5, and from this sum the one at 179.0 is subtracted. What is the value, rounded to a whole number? -31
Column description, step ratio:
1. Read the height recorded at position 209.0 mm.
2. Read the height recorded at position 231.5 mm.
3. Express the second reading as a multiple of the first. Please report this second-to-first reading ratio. 1.127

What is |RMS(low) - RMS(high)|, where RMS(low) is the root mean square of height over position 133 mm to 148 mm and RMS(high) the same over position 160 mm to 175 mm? 50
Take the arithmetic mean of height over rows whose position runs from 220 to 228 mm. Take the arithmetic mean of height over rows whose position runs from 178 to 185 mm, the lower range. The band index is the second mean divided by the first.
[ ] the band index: 1.04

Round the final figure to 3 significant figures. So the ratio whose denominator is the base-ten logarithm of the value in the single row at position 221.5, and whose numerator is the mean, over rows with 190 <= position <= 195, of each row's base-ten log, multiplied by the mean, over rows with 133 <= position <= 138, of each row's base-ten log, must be 2.26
